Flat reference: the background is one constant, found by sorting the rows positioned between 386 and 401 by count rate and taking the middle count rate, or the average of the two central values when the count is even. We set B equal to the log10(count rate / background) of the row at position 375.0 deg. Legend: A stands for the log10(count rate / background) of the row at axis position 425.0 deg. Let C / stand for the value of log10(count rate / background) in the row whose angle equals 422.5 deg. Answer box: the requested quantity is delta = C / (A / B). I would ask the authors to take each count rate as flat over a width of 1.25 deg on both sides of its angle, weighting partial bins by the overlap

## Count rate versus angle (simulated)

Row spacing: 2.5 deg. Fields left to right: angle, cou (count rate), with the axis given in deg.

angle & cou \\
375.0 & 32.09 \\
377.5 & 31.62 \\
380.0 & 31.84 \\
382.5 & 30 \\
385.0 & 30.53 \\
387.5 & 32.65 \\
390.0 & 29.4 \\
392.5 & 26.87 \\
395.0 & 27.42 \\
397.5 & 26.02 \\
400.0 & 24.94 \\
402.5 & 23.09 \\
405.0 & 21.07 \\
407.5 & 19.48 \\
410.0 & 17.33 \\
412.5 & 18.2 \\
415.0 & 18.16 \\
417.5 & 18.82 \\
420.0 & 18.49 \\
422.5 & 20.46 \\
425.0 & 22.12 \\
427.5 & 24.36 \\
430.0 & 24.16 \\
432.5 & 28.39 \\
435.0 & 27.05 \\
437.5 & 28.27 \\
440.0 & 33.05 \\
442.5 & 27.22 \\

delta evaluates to 0.10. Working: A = -0.09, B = 0.07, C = -0.12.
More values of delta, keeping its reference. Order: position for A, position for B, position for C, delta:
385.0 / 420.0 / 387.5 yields -0.26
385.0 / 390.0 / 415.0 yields -0.12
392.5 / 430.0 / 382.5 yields 0.50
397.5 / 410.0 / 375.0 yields 0.77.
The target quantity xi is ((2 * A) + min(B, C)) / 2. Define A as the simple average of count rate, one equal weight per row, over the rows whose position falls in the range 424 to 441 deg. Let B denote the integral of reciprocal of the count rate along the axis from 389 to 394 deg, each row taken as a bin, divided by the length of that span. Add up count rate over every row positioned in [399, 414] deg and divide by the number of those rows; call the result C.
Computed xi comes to 27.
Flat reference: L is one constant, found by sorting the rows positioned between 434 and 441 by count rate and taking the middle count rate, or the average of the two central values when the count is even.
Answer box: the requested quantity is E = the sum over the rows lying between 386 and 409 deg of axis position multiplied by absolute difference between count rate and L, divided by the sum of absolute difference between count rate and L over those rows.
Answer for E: 400.8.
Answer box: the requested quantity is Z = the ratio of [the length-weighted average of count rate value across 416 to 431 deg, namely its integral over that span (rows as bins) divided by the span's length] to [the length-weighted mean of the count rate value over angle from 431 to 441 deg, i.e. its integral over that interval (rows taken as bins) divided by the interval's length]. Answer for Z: 0.74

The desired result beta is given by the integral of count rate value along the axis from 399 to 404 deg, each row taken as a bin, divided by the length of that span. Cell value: 24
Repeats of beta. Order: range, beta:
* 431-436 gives 28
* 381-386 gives 30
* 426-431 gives 24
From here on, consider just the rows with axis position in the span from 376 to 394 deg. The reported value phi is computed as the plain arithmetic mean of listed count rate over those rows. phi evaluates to 30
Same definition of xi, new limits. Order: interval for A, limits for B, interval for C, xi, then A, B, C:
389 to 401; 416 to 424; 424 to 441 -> 27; 26.9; 0.052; 27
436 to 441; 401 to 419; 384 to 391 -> 31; 30.7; 0.052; 31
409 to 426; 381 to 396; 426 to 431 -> 19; 19.1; 0.034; 24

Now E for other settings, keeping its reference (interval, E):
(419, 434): 423.8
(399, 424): 412.6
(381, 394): 387.1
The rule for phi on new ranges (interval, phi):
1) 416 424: 19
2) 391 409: 24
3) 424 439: 26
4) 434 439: 28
